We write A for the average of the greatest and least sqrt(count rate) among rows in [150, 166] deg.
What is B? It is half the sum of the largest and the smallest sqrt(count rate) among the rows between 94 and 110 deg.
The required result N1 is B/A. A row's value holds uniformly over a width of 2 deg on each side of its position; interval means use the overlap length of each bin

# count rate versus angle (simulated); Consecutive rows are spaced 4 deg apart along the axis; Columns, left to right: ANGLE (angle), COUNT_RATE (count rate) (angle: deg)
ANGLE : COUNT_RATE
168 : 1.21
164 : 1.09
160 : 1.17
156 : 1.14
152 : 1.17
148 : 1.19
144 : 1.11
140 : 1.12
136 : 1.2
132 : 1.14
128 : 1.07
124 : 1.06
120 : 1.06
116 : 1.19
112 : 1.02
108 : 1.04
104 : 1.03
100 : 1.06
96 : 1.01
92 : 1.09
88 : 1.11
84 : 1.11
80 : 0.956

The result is 0.96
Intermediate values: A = 1.06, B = 1.02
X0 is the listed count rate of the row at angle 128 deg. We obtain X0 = 1.07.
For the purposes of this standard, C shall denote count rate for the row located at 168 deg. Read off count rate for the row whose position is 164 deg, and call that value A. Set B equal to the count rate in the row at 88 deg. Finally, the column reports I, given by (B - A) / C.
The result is 0.017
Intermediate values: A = 1.09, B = 1.11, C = 1.21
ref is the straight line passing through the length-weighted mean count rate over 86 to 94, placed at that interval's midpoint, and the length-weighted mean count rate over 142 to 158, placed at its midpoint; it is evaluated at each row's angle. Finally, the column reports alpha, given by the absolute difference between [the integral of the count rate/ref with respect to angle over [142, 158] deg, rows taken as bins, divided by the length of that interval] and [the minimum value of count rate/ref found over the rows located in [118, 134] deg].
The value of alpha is 0.062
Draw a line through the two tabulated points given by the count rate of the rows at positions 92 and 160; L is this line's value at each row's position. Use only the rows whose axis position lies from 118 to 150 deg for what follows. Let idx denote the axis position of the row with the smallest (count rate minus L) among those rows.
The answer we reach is 124 deg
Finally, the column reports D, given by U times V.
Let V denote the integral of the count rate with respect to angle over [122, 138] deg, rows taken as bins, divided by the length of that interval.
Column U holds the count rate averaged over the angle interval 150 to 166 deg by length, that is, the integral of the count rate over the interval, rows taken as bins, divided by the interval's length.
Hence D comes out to 1.28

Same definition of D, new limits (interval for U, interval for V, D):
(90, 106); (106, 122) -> 1.13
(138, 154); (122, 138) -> 1.28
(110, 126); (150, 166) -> 1.24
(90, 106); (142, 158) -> 1.21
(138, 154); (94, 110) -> 1.19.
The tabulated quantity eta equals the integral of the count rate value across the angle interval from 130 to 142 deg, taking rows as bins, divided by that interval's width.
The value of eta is 1.15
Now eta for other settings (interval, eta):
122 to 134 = 1.09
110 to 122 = 1.09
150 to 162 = 1.16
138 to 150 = 1.14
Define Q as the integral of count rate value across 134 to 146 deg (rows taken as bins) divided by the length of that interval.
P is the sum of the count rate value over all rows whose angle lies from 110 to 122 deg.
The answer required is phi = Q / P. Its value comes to 0.350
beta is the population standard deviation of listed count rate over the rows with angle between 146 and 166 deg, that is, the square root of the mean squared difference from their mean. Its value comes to 0.035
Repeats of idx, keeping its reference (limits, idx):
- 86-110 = 96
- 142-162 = 144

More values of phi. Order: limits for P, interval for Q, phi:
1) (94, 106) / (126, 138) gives 0.367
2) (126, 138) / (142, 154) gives 0.339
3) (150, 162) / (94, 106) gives 0.297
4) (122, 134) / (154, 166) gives 0.347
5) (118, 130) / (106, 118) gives 0.340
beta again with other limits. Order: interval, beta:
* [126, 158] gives 0.041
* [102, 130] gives 0.053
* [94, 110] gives 0.018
